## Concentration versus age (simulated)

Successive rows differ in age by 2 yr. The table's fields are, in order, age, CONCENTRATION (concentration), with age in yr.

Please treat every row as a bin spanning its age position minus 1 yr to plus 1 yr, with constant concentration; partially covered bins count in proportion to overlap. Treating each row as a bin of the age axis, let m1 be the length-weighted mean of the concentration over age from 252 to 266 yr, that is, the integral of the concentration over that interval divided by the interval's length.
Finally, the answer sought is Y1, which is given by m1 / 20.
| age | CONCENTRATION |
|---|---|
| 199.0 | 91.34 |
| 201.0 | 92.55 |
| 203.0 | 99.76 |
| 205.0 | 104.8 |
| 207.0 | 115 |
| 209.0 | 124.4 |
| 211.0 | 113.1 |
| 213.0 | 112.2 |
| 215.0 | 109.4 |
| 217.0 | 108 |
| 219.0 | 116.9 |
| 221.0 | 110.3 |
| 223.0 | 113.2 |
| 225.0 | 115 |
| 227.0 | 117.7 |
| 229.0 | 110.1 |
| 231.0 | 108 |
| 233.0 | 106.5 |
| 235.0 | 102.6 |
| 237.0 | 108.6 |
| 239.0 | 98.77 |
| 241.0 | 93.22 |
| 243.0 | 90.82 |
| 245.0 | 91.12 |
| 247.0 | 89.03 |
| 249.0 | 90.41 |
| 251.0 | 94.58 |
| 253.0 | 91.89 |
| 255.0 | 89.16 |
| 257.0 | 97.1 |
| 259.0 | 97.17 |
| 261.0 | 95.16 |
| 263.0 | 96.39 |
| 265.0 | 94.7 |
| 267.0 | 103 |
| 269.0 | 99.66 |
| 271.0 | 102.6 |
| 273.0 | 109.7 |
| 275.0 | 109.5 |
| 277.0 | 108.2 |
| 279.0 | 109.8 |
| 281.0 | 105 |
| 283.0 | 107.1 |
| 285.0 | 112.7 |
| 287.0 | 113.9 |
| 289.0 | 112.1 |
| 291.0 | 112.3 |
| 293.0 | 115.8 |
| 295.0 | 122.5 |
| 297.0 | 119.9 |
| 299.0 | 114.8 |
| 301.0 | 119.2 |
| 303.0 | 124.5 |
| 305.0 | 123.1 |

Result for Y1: 4.7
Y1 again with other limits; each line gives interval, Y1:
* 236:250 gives 4.7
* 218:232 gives 5.7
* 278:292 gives 5.5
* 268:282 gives 5.3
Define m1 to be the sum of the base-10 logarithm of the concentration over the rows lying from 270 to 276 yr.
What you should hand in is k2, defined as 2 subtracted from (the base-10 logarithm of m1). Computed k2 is -1.215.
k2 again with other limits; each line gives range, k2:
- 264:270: -1.223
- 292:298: -1.205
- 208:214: -1.208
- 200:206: -1.223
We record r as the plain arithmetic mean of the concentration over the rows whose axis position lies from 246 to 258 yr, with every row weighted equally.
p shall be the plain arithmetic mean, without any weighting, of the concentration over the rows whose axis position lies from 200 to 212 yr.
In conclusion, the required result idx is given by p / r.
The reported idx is 1.18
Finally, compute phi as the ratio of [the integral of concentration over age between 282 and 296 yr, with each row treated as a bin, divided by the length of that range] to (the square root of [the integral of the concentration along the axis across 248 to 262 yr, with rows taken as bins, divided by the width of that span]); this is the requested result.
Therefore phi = 11.8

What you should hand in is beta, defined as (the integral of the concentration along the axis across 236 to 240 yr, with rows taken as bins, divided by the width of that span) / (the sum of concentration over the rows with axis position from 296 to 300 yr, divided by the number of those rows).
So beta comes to 0.88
